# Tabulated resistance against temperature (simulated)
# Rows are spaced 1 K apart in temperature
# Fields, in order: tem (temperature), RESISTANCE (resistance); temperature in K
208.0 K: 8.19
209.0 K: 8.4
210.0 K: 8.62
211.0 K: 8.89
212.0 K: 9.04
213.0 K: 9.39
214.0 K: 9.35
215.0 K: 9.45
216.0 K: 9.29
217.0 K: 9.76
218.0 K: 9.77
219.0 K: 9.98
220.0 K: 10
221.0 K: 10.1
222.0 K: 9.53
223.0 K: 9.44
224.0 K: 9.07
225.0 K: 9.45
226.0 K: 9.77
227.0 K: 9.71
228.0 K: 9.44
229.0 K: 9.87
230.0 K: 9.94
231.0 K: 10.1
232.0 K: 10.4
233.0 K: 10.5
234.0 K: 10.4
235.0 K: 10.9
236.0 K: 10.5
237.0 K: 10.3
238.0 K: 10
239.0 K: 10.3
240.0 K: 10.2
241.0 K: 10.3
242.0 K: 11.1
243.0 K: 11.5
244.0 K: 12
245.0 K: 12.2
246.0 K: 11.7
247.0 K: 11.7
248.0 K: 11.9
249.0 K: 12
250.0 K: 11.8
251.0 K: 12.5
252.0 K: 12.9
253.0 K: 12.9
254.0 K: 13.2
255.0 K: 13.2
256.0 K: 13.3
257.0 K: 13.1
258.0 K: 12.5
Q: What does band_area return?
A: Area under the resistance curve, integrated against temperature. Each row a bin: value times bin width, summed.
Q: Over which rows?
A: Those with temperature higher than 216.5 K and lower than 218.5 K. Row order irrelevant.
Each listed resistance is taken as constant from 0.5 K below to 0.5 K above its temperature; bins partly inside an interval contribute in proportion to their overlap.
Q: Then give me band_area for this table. 20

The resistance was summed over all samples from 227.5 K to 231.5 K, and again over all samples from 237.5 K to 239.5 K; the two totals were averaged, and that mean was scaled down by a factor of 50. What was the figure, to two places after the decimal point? 0.60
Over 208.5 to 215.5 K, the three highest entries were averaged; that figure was 9.4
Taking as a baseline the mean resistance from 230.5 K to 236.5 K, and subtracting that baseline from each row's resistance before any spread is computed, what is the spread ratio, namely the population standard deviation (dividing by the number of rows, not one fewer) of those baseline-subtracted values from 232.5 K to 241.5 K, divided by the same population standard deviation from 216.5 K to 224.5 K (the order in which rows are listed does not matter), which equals 0.73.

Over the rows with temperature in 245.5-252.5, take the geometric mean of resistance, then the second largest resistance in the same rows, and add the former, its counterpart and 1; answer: 25.6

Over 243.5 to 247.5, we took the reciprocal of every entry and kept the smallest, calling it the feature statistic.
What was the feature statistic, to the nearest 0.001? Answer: 0.082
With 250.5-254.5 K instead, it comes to 0.076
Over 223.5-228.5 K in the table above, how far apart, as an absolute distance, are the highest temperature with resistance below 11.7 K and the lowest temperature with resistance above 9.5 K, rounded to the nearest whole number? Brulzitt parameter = 2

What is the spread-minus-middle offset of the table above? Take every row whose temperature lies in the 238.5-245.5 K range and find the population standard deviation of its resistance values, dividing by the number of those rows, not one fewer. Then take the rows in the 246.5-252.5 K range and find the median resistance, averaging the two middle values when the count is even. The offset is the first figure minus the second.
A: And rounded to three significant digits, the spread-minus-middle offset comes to -11.2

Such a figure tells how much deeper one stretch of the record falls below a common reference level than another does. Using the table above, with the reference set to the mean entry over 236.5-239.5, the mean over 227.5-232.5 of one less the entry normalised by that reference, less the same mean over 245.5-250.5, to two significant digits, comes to 0.18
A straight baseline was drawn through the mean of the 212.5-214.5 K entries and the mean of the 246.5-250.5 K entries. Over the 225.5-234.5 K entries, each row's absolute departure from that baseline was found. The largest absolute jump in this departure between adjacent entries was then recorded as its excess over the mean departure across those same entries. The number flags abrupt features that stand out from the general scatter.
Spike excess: -0.17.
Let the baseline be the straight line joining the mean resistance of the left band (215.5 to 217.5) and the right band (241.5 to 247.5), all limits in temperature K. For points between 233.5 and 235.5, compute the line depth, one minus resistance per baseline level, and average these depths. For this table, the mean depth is 0.03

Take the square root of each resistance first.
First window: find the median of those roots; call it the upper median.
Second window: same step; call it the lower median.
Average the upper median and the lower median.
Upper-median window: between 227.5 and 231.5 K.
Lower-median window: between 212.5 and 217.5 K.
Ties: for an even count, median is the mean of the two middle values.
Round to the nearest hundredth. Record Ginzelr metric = 3.11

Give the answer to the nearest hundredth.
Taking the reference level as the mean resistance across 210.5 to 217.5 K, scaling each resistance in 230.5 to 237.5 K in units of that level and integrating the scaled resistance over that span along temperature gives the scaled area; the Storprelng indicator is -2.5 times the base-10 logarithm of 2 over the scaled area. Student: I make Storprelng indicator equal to 1.48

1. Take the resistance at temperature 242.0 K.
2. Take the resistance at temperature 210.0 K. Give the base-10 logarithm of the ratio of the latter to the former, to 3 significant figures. -0.110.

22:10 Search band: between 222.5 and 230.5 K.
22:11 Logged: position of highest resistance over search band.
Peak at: 230.0 K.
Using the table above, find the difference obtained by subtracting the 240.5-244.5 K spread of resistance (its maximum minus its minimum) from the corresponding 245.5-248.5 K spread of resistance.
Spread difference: -1.5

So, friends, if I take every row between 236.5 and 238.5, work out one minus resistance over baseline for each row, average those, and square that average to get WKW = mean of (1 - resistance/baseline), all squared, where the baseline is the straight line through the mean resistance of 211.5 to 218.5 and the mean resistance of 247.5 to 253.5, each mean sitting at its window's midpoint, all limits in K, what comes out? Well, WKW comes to 0.0099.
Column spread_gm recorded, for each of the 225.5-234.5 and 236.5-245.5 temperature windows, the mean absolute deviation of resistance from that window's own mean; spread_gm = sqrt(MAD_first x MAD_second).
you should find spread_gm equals 0.47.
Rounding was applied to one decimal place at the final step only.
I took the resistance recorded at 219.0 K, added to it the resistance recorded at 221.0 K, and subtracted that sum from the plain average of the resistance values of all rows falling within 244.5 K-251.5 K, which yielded -8.1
